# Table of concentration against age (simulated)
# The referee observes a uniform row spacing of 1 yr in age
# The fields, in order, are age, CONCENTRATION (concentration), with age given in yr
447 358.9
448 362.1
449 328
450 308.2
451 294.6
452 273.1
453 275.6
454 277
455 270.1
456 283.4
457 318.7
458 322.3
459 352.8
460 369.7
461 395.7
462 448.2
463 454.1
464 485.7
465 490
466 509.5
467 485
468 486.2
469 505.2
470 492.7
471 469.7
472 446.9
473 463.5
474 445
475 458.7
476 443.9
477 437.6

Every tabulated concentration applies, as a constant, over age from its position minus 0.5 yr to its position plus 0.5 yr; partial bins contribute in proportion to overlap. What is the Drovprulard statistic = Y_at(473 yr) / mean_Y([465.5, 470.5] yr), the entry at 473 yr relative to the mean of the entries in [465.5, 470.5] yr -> 0.94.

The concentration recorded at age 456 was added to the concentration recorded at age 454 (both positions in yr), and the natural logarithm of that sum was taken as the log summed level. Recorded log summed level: 6.33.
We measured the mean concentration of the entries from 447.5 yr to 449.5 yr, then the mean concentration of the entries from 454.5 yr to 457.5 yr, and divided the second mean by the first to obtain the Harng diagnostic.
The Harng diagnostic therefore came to 0.84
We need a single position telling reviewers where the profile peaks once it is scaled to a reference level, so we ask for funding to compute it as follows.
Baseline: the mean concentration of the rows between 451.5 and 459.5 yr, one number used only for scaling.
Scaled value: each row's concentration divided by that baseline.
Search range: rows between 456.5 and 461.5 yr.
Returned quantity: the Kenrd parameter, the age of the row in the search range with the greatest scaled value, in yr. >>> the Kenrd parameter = 461 yr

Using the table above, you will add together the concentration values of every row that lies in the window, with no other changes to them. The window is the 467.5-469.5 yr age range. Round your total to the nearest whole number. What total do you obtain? 991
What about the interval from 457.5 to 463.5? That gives 2343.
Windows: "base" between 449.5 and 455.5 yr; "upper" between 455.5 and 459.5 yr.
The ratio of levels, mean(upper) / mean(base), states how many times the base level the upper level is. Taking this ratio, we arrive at 1.13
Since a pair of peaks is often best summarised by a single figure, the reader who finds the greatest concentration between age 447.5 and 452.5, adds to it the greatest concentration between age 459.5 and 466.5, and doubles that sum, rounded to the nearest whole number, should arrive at 1743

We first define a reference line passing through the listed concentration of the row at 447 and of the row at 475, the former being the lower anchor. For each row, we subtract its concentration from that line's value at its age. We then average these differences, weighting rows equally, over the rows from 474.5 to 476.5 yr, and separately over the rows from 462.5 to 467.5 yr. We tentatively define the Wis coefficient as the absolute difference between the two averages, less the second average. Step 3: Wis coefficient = 133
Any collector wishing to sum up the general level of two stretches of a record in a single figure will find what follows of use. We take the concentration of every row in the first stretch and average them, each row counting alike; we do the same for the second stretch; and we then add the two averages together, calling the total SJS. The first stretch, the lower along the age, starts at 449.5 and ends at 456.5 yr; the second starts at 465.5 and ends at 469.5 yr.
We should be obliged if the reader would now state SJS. 780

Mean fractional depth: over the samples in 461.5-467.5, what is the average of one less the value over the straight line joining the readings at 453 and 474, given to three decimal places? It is -0.300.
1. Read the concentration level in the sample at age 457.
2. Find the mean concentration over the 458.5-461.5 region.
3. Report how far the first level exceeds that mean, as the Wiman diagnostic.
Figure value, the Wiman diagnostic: -54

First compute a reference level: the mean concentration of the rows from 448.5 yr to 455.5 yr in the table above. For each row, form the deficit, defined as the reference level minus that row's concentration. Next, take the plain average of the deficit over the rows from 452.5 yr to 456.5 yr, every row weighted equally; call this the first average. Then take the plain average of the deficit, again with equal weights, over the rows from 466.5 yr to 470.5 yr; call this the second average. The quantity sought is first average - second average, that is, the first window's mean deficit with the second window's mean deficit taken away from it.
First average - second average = 216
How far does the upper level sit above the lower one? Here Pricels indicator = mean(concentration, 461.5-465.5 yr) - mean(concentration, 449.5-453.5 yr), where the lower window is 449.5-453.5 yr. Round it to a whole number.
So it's 182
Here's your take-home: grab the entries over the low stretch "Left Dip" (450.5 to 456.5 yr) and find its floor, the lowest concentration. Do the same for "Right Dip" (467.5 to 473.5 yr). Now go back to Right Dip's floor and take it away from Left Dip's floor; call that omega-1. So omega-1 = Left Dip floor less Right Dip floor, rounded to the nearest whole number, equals -177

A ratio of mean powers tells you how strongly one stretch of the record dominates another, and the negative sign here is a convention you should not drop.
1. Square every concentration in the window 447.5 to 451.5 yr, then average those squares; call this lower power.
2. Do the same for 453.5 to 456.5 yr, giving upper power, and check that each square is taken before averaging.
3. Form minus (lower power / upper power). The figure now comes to -1.4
